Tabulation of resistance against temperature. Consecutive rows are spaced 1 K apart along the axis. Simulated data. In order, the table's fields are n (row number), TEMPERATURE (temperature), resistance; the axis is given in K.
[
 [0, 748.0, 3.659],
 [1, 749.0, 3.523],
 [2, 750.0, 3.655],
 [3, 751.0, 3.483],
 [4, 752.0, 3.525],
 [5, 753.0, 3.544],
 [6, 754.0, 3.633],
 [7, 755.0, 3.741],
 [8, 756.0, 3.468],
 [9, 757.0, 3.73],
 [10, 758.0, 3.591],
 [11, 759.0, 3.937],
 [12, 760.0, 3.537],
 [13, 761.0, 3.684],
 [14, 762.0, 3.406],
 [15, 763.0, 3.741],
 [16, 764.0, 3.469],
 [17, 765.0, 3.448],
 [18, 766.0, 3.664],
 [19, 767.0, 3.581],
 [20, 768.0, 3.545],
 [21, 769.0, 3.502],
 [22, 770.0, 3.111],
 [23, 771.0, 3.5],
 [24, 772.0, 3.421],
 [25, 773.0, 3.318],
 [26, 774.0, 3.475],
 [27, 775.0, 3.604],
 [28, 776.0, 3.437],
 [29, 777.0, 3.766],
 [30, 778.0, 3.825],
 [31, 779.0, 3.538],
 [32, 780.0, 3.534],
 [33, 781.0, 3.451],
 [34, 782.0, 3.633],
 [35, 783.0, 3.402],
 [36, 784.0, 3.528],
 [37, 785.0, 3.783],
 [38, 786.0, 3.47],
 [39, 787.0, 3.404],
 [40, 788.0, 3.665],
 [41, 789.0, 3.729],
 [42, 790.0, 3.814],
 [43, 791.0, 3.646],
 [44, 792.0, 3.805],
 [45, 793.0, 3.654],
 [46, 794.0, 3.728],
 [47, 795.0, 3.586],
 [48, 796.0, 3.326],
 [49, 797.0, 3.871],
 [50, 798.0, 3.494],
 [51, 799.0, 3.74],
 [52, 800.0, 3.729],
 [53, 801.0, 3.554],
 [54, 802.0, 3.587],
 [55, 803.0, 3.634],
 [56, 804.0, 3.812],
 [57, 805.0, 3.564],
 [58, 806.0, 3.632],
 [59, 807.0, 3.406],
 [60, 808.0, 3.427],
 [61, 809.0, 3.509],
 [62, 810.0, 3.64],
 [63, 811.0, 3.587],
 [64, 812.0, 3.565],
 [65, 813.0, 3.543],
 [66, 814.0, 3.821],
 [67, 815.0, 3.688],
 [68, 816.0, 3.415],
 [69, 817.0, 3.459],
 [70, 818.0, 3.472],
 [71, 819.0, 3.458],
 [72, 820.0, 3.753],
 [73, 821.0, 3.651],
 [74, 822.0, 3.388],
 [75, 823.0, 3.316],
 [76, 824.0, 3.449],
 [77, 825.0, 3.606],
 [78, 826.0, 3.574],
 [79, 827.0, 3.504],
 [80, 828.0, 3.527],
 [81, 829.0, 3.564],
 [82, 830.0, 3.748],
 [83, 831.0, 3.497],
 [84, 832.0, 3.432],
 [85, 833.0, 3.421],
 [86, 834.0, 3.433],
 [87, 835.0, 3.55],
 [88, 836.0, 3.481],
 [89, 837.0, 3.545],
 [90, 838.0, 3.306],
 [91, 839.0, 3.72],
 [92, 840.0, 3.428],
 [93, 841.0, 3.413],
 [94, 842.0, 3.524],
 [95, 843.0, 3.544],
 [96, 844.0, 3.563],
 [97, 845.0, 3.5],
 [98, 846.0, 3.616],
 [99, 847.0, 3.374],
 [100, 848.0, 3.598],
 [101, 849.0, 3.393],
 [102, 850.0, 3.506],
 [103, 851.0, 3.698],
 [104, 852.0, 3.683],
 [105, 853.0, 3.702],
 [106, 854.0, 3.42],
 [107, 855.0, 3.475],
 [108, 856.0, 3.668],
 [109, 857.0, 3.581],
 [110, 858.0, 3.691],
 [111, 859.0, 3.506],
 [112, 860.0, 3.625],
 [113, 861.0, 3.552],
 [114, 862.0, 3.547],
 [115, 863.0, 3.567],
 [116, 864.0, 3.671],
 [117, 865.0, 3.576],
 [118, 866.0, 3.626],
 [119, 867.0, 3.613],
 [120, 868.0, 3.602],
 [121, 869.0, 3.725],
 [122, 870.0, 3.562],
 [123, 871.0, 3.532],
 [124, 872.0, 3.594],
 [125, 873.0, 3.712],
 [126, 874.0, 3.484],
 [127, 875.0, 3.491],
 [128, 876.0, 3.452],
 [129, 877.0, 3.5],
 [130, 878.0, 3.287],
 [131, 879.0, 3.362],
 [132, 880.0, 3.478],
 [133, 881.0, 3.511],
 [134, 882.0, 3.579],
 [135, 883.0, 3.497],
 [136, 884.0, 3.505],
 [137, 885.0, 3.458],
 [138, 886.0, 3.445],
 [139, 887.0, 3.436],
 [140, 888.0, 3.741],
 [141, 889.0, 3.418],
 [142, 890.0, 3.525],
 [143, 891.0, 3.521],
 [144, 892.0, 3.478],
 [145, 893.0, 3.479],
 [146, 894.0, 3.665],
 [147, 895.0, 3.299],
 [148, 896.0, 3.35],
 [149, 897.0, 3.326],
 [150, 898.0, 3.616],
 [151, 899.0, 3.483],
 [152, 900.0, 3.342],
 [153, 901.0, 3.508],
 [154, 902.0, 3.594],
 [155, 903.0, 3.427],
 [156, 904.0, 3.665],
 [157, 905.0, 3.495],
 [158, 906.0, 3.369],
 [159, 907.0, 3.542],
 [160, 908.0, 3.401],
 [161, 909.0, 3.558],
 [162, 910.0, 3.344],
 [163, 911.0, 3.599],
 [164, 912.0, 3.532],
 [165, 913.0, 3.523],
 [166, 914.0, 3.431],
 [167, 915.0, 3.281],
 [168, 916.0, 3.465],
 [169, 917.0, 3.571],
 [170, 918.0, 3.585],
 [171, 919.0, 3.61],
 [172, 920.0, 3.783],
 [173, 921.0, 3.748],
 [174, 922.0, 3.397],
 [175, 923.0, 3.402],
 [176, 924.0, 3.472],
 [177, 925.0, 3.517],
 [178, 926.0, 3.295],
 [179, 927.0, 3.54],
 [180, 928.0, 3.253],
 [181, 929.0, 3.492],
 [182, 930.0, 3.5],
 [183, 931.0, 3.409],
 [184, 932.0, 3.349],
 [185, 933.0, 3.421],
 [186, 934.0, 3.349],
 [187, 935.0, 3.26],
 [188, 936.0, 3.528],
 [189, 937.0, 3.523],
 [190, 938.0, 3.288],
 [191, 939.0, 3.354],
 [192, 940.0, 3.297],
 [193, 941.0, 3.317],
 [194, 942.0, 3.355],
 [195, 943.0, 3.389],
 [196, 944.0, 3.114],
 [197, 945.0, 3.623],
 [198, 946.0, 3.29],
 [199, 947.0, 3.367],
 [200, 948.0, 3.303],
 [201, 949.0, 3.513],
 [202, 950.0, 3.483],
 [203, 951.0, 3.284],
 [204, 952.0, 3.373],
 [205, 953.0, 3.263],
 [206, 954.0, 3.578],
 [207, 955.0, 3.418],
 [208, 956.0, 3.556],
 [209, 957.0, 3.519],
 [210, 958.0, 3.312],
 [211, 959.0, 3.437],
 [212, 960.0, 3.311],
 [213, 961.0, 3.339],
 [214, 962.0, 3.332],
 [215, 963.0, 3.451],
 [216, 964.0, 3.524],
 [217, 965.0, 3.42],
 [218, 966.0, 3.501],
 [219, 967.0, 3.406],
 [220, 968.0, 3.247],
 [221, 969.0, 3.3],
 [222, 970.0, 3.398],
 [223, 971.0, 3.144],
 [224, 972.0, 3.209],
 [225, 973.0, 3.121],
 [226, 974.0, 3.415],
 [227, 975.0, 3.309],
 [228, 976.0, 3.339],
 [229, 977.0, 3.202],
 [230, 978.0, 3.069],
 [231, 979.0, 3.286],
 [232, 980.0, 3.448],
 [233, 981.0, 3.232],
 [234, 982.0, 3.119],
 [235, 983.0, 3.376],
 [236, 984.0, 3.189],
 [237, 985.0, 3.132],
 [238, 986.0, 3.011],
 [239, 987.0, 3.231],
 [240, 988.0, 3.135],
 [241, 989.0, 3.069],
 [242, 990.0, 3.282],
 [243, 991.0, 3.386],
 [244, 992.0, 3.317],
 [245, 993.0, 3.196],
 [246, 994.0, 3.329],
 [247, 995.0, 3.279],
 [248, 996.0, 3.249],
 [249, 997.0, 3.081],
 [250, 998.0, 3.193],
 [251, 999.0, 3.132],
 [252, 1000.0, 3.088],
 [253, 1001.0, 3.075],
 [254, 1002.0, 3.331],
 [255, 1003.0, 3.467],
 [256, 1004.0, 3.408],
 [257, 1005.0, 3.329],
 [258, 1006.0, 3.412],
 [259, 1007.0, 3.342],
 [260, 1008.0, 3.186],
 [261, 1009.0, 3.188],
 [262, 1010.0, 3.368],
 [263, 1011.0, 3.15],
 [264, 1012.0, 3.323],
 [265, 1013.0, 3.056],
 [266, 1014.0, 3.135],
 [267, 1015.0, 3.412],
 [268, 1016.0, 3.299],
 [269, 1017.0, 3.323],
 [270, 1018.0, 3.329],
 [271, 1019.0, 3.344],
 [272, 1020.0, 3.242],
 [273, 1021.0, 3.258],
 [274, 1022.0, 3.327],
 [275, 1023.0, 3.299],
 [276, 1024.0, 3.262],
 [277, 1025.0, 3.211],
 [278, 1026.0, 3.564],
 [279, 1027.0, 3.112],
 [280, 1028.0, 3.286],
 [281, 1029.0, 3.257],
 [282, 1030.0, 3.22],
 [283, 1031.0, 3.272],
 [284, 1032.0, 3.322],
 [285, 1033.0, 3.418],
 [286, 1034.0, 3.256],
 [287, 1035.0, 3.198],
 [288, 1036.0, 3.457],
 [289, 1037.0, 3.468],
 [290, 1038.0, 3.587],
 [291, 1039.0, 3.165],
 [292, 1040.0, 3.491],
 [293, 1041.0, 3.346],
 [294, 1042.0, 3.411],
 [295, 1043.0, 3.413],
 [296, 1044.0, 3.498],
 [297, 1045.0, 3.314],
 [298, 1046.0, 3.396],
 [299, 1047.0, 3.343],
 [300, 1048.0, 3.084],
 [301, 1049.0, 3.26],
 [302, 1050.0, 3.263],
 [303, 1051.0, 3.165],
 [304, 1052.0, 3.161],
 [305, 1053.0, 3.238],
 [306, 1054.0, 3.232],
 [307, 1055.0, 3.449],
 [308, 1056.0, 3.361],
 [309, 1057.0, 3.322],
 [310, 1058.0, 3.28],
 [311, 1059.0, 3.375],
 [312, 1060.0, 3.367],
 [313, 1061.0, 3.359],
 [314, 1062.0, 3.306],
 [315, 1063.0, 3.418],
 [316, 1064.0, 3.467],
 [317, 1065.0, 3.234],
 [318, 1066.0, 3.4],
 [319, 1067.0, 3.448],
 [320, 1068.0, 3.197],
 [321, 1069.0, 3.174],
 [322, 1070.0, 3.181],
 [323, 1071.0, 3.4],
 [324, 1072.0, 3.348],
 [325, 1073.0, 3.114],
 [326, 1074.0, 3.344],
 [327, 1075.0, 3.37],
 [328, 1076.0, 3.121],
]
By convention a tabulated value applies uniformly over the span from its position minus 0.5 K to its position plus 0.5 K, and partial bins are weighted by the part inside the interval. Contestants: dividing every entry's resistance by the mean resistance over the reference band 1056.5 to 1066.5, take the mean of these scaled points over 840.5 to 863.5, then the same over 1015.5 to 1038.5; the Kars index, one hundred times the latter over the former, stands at 93.4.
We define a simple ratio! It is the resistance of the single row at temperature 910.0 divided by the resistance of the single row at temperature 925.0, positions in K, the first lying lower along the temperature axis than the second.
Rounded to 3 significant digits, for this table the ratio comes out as 0.951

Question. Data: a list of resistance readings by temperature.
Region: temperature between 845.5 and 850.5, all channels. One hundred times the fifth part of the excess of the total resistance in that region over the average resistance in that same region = 280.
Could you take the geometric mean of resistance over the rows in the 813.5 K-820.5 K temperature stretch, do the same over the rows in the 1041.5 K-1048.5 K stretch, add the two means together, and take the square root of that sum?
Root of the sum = 2.63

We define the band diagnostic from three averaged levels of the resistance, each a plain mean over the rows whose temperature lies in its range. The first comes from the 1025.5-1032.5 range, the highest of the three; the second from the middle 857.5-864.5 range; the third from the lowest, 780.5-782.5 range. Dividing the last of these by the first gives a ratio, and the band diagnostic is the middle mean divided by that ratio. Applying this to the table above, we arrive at 3.34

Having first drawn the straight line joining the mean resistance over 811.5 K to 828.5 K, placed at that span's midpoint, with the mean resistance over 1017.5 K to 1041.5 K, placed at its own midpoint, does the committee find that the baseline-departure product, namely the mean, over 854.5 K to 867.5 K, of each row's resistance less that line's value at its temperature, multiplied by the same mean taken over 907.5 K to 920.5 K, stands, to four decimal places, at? 0.0068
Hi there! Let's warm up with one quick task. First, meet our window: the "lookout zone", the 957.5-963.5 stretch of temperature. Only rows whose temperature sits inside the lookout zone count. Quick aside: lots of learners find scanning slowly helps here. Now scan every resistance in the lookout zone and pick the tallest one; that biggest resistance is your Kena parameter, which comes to 3.451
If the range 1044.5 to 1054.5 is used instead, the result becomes 3.396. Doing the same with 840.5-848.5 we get 3.616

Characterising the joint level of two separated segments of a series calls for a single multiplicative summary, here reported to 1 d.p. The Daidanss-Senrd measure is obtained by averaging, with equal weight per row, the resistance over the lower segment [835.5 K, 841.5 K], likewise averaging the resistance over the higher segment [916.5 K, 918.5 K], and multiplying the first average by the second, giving 12.5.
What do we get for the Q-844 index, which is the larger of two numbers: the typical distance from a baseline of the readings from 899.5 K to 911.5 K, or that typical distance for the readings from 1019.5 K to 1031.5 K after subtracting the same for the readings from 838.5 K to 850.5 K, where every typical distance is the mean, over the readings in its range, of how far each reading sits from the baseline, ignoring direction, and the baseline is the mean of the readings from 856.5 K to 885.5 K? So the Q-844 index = 0.19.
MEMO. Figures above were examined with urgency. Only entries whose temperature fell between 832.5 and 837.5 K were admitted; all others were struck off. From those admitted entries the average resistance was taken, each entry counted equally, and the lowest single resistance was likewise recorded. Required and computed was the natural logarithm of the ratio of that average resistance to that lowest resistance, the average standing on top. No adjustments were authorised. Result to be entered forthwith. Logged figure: 0.019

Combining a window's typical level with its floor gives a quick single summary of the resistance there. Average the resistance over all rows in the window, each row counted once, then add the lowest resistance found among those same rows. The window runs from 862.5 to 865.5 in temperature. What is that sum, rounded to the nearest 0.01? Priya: 7.17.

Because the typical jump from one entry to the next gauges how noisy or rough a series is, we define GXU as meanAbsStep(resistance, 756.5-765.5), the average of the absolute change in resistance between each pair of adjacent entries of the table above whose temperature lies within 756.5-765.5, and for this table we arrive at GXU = 0.24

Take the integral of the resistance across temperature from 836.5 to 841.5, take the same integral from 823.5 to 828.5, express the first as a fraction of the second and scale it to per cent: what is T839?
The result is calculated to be 99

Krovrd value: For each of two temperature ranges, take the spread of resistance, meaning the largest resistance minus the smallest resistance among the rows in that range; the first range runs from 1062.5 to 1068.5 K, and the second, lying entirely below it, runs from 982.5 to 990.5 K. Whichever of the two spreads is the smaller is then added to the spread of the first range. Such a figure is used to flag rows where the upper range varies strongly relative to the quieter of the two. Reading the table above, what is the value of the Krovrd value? 0.54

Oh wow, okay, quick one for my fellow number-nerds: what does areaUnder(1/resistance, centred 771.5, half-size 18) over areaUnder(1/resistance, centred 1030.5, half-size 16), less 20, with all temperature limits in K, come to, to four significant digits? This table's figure -18.95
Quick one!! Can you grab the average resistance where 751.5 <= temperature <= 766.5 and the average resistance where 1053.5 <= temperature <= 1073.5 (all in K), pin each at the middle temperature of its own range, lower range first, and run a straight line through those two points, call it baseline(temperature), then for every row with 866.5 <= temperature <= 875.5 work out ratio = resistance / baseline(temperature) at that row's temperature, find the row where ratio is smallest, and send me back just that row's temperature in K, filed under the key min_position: 874.0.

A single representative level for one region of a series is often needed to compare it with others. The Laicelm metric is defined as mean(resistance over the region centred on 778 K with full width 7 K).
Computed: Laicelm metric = 3.59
